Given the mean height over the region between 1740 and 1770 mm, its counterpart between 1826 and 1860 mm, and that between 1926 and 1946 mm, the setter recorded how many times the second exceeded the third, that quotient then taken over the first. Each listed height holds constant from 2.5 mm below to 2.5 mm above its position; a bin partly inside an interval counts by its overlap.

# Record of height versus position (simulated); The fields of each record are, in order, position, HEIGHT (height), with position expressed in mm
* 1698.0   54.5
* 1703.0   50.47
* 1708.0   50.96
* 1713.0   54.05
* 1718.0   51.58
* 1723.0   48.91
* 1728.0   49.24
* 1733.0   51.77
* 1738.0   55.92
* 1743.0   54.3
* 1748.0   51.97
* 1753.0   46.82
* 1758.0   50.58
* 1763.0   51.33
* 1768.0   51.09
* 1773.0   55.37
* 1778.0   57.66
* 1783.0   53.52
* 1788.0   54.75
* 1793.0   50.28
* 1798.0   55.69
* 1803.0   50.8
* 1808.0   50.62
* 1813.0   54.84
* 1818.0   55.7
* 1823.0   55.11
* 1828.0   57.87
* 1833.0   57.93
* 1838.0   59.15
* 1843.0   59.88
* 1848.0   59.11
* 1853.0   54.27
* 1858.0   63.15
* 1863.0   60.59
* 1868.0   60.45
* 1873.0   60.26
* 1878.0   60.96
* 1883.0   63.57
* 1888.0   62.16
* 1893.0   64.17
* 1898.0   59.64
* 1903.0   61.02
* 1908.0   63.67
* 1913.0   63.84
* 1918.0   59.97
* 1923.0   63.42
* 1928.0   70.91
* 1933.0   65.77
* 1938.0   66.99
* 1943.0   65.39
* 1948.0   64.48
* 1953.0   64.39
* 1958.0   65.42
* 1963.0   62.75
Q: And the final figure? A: 0.0171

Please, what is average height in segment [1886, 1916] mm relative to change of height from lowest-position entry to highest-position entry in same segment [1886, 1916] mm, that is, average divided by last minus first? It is 37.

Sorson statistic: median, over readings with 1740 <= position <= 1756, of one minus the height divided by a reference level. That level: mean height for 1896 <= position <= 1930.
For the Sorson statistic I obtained 0.18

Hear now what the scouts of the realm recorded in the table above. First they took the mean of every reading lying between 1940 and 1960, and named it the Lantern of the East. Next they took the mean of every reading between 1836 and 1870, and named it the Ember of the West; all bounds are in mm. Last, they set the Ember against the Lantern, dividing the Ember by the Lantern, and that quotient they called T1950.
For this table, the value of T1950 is 0.92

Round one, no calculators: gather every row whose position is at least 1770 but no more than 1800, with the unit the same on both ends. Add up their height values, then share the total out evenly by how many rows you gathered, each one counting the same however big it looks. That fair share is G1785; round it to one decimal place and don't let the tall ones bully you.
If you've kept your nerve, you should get 54.5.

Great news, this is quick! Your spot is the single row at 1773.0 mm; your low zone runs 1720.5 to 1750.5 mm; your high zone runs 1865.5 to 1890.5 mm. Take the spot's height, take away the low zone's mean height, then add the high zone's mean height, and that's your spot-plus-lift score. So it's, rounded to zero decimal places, 65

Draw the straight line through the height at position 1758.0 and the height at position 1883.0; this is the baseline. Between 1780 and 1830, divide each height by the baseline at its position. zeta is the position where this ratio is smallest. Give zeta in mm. 1808.0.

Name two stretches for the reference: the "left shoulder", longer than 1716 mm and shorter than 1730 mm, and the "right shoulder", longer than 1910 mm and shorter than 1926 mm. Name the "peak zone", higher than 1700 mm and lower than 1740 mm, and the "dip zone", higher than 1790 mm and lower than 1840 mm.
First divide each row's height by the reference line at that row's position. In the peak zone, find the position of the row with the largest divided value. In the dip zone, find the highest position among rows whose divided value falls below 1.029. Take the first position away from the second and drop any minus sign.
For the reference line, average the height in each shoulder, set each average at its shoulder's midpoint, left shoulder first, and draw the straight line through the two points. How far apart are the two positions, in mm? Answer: 95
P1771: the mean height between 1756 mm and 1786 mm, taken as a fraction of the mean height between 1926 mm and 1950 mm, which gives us 0.80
